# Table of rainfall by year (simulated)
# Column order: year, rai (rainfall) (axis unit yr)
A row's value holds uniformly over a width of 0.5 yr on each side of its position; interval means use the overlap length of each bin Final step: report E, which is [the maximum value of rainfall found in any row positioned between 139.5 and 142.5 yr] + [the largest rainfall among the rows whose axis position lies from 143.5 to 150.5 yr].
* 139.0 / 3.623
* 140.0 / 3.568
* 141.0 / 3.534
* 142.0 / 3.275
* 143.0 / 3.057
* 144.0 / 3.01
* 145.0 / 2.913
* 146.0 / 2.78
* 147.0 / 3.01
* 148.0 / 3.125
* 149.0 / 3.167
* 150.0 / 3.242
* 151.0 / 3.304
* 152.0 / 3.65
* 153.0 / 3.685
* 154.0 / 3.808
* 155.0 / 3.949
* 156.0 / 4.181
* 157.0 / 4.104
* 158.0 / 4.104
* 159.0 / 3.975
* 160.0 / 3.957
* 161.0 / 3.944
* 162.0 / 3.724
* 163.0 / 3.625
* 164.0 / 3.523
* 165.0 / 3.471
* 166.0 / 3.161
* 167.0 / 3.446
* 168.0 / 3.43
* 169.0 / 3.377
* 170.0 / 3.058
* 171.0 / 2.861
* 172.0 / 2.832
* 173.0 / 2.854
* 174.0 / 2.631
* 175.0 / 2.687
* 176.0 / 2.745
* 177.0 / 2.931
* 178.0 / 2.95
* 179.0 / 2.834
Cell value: 6.81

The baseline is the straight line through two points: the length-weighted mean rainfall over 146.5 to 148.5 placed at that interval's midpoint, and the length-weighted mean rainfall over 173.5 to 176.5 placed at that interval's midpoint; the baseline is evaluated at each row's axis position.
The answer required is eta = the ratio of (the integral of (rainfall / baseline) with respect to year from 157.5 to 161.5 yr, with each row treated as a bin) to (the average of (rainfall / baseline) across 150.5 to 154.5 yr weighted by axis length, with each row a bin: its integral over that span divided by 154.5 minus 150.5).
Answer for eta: 4.6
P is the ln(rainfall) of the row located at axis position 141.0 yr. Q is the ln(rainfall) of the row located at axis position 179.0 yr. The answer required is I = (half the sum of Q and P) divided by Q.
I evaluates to 1.11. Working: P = 1.3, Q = 1.04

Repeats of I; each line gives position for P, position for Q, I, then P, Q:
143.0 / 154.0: 0.92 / 1.1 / 1.34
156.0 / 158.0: 1.01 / 1.4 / 1.41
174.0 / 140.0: 0.88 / 1.0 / 1.27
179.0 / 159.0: 0.88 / 1.0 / 1.38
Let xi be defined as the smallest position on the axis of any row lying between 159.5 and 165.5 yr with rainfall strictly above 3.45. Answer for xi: 160.0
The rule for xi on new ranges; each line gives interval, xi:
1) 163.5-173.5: 164.0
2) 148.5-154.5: 152.0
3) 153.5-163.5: 154.0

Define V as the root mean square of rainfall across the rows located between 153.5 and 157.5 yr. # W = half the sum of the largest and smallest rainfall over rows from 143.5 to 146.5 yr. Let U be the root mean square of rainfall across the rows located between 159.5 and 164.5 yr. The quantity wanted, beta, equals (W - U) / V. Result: -0.2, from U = 3.8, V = 4.01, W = 2.9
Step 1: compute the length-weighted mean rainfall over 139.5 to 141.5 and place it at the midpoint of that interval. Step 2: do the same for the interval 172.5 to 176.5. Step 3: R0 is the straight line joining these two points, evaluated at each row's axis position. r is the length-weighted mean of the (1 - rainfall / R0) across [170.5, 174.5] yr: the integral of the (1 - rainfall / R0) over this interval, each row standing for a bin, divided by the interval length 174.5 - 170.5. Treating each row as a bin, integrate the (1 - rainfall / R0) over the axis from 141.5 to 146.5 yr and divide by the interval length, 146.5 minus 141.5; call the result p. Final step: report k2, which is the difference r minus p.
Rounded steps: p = 0.13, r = -0.01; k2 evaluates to -0.14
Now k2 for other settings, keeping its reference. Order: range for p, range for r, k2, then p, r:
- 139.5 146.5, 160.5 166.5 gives -0.29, 0.09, -0.19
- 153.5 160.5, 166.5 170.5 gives 0.12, -0.27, -0.16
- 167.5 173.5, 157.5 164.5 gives -0.17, -0.08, -0.25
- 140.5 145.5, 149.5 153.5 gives -0.15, 0.10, -0.06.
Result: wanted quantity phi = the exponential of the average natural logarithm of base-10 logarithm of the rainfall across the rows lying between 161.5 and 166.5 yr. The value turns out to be 0.54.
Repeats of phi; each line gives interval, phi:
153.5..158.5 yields 0.60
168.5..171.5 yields 0.49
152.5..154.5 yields 0.57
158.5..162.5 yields 0.59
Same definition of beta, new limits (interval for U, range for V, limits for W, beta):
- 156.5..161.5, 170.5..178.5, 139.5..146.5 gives -0.3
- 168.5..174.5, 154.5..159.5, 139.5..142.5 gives 0.1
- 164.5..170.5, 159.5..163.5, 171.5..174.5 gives -0.2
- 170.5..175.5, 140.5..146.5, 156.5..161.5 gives 0.4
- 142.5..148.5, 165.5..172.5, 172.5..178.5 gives -0.1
